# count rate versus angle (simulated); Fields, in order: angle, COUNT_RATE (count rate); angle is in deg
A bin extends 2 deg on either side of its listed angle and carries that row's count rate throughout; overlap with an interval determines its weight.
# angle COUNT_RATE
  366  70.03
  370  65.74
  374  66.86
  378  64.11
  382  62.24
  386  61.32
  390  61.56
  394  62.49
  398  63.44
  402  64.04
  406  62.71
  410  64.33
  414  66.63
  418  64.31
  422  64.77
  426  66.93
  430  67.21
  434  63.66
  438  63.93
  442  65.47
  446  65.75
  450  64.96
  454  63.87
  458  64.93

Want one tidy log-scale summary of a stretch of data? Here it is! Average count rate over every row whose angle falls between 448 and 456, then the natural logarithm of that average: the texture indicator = 4.17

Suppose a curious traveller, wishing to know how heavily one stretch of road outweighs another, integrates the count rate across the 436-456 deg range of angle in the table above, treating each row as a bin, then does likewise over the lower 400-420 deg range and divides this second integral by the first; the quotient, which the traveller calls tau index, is 0.994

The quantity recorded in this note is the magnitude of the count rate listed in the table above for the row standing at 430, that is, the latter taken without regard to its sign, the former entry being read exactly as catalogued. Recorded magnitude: 67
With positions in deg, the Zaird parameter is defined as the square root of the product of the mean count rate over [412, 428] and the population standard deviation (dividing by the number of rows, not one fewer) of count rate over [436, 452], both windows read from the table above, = 6.8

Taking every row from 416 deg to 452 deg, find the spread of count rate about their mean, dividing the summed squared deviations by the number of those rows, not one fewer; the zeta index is 1.17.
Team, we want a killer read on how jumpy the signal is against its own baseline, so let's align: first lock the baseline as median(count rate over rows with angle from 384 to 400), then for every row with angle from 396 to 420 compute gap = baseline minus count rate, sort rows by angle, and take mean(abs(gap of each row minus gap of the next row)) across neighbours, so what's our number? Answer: 1.6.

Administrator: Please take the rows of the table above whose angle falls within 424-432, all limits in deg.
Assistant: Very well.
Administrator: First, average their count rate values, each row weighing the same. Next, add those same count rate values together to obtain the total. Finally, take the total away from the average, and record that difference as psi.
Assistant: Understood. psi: -67.1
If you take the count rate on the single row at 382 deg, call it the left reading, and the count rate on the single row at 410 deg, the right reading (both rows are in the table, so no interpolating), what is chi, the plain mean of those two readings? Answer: 63.3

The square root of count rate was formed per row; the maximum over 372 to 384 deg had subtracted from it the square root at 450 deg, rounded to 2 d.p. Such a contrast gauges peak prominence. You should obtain 0.12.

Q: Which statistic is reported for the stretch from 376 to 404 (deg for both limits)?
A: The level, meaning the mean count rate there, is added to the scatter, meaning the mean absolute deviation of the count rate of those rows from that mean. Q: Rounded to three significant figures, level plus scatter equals 63.7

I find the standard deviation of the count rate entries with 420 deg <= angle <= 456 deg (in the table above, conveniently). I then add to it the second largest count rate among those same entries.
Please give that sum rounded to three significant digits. 68.2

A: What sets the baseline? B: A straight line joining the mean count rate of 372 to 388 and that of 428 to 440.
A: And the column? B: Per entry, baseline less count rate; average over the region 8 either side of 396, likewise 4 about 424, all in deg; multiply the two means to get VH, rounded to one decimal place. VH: -1.3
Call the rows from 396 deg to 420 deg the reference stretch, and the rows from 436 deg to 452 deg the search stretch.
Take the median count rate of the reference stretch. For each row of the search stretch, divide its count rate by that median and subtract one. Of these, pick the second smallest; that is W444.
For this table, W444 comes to 0.012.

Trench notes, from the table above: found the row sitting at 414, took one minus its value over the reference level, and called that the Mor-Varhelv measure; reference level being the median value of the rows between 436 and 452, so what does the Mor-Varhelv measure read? -0.022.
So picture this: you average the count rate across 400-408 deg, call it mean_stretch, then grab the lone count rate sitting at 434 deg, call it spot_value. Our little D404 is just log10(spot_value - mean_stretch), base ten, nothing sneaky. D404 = -0.5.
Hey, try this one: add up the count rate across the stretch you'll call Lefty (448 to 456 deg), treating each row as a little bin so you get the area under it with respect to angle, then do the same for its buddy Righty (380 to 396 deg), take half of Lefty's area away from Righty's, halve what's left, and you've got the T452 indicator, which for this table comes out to 366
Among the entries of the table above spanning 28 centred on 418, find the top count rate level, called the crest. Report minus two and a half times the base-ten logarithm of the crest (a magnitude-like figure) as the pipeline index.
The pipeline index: -4.57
